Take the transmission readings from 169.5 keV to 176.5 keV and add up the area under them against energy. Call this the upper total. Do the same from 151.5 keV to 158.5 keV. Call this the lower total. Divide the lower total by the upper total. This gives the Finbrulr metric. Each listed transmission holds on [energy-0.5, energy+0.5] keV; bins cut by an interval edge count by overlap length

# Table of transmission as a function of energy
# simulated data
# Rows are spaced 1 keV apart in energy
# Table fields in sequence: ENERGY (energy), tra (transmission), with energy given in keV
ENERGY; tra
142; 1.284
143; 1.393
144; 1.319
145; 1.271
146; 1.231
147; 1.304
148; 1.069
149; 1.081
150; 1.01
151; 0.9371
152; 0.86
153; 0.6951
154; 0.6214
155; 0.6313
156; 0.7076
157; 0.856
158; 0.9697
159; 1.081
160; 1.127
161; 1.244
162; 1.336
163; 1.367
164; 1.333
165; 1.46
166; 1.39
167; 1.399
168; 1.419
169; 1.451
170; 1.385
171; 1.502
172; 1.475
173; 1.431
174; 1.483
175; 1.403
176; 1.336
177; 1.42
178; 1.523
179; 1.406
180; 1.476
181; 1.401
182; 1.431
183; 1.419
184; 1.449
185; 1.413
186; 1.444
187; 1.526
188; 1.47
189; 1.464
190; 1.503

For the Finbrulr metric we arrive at 0.53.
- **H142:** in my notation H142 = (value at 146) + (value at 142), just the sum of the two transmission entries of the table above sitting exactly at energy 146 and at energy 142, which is 2.5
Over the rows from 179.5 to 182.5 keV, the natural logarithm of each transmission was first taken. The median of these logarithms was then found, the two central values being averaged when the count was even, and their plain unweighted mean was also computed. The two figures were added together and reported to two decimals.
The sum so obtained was 0.72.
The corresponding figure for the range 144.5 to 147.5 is 0.48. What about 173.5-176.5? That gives 0.68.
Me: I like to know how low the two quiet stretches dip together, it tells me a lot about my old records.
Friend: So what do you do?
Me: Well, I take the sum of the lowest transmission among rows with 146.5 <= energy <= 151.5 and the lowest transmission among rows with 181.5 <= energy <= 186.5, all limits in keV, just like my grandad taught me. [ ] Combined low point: 2.35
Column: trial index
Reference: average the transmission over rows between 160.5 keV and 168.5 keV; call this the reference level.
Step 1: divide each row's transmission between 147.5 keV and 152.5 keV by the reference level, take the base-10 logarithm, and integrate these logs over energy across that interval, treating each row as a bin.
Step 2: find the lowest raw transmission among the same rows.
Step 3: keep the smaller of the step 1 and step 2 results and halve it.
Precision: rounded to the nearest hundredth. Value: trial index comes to -0.35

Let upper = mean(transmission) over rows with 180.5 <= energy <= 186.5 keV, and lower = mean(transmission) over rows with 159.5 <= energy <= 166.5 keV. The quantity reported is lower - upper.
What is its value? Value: -0.10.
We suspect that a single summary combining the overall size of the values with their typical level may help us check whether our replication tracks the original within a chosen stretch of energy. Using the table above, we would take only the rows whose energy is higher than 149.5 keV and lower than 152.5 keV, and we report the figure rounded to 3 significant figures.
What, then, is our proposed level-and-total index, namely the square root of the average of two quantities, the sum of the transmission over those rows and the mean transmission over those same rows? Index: 1.37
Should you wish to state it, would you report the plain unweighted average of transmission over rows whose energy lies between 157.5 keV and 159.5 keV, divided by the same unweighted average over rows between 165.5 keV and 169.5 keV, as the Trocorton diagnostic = 0.72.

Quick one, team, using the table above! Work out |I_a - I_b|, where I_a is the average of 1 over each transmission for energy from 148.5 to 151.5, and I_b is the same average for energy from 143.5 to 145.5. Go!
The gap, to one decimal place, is 0.2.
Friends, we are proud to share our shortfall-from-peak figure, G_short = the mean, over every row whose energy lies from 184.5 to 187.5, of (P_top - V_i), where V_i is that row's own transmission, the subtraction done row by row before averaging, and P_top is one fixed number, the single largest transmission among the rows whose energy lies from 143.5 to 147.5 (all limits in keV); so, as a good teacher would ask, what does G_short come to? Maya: -0.1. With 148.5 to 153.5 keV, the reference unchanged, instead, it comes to 0.4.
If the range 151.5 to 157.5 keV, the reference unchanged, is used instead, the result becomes 0.6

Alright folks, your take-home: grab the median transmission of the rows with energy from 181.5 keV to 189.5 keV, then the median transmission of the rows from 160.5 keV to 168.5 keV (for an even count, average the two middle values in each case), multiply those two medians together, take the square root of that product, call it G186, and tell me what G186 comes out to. 1.41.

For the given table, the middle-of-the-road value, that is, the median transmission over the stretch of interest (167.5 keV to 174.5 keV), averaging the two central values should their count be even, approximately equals 1.45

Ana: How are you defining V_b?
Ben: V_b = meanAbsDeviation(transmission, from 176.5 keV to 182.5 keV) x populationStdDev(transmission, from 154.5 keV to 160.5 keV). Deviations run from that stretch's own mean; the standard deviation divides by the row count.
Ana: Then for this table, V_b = 0.0069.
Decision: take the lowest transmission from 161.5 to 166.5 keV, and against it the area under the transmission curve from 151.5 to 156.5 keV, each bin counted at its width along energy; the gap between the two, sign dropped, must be 2.2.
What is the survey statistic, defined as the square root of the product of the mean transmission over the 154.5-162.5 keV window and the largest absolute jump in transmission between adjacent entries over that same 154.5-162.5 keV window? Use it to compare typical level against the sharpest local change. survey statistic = 0.384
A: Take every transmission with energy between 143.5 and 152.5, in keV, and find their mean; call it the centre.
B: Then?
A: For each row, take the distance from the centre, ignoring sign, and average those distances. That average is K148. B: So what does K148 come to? 0.143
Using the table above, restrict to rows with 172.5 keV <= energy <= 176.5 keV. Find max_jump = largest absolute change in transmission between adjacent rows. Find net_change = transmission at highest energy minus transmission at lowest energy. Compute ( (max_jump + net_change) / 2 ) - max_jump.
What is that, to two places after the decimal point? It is -0.09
